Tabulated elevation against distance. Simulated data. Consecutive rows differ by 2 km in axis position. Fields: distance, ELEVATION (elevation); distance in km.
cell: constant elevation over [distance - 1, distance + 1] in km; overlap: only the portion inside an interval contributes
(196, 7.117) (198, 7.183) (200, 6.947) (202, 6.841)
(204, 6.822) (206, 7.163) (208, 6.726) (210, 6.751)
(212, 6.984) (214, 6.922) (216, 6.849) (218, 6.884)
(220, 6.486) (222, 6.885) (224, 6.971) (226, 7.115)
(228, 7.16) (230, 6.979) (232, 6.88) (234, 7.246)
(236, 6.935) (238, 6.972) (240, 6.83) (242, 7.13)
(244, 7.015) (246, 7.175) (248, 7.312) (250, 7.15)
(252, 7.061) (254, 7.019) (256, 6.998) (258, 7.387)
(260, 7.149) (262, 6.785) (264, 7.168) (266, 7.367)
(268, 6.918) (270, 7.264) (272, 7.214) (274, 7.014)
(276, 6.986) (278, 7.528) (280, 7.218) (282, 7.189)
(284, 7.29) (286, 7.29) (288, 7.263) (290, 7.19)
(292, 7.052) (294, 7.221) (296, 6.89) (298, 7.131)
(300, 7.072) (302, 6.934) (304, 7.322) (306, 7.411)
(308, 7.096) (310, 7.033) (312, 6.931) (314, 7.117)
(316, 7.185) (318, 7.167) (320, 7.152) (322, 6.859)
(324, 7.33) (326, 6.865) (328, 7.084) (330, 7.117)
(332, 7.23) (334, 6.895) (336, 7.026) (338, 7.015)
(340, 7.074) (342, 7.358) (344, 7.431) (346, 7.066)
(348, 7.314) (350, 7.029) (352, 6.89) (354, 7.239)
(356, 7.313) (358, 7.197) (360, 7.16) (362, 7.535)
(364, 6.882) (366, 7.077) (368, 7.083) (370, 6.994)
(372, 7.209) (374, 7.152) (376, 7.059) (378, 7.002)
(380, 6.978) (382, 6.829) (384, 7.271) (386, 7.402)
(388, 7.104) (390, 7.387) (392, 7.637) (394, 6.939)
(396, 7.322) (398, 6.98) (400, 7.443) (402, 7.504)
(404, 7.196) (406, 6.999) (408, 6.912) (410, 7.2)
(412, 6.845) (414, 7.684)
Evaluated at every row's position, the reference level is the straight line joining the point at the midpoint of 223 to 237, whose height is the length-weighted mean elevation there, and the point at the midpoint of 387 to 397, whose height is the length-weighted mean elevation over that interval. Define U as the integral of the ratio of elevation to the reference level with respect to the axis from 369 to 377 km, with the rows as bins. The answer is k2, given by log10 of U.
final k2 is 0.894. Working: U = 7.84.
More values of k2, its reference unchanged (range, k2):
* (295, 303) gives 0.895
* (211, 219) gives 0.896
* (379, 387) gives 0.894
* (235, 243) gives 0.898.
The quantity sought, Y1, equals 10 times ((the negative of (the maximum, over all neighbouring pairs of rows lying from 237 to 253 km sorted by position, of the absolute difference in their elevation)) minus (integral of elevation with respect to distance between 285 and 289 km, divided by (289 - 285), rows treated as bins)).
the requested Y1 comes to -76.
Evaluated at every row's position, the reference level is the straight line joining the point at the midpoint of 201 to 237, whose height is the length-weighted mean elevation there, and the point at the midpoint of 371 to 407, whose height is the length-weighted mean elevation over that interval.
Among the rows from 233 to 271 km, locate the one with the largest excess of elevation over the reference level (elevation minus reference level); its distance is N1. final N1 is 258 km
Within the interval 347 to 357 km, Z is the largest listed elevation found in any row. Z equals 7.314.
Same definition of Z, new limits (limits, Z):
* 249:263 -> 7.387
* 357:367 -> 7.535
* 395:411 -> 7.504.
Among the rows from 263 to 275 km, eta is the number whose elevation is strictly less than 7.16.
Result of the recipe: 2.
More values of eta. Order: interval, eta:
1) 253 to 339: 24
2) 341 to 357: 3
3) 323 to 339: 6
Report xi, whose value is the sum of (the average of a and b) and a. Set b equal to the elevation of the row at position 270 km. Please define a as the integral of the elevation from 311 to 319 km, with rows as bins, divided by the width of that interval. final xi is 14.3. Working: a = 7.10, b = 7.264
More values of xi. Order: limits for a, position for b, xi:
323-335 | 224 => 14.1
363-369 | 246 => 14.1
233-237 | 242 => 14.2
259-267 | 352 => 14.1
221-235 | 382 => 14.0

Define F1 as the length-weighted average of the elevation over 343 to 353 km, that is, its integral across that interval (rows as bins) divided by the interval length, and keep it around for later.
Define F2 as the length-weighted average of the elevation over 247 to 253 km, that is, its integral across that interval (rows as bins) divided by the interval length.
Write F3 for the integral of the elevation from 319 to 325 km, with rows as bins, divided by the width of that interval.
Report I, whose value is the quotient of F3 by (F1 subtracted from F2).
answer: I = 251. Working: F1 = 7.15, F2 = 7.17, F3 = 7.11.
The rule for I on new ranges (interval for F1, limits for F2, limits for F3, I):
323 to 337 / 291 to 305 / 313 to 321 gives 668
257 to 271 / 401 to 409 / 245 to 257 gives 1595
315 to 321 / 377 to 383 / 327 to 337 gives -31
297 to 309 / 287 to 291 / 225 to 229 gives 109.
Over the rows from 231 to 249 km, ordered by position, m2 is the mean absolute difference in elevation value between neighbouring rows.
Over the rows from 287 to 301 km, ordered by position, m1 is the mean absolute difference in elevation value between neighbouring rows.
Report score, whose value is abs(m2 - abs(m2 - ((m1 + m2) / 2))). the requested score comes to 0.18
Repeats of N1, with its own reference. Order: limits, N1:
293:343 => 306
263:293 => 278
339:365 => 362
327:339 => 332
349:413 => 392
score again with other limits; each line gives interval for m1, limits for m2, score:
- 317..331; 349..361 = 0.09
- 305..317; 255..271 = 0.24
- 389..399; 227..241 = 0.07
